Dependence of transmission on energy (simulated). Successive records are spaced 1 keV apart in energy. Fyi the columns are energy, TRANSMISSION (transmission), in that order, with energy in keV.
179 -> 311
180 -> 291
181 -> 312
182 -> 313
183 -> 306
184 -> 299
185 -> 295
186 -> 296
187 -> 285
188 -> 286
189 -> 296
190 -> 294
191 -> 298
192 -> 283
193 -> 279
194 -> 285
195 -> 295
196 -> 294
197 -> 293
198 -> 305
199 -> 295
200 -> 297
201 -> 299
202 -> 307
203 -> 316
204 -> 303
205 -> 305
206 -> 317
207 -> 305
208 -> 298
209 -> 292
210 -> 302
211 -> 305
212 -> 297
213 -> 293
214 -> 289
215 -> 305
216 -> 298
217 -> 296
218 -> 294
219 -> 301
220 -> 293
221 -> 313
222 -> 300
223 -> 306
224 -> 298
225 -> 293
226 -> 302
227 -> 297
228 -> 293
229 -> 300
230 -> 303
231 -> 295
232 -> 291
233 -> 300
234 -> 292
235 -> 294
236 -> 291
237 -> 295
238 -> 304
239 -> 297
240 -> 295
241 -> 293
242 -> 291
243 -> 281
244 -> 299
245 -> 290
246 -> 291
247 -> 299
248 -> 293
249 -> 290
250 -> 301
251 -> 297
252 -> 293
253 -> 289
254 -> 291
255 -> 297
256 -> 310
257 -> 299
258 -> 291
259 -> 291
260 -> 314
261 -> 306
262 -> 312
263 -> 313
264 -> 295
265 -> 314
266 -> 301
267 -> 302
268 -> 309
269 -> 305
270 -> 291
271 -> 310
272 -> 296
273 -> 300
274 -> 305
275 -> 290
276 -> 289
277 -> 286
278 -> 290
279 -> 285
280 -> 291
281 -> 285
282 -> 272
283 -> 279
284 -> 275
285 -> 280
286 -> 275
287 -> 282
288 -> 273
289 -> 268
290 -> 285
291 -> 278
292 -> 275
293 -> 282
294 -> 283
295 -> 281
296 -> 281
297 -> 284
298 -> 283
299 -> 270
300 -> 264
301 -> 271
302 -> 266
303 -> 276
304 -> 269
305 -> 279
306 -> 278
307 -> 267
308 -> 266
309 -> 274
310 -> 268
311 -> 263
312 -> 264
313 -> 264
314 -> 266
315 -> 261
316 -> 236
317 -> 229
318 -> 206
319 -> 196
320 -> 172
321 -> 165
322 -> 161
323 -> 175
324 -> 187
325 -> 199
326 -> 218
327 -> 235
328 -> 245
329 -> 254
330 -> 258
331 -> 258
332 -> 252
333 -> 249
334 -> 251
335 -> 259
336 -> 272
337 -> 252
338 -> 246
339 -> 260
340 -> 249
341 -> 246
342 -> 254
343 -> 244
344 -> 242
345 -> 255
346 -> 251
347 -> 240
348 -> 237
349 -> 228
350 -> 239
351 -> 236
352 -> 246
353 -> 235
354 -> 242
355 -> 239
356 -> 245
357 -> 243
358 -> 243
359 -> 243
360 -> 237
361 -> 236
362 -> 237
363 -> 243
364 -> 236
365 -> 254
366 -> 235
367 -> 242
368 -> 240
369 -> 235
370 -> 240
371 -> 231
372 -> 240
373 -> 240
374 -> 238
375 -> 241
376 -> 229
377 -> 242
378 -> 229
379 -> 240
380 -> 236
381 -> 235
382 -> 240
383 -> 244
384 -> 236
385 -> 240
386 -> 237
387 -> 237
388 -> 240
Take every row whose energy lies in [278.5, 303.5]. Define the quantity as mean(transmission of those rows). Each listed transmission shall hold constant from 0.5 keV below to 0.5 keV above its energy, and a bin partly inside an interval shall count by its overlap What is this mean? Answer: 278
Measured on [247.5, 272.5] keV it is 300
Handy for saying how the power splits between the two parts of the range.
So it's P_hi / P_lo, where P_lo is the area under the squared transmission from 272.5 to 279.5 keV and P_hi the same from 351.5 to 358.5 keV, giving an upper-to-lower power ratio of 0.69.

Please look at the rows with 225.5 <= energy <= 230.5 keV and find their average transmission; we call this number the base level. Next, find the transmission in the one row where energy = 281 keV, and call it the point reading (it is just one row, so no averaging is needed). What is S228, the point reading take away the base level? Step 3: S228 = -14.0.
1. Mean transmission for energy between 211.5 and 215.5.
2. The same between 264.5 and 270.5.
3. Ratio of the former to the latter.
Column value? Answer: 0.97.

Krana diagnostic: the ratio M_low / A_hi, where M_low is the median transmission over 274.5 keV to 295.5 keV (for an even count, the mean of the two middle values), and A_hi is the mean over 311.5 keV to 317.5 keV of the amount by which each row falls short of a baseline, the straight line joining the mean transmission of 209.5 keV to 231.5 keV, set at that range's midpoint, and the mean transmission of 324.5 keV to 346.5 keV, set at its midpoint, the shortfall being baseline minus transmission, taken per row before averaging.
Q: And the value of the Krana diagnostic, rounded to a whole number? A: 77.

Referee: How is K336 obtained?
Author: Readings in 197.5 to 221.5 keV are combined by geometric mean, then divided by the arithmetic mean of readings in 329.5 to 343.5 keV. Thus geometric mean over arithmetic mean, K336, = 1.19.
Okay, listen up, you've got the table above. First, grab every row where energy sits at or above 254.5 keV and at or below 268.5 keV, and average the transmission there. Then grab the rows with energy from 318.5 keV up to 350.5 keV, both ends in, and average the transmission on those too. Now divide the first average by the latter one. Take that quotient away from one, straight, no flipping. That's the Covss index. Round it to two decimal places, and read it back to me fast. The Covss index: -0.31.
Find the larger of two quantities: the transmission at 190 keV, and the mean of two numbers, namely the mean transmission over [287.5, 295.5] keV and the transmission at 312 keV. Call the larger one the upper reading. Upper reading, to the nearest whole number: 294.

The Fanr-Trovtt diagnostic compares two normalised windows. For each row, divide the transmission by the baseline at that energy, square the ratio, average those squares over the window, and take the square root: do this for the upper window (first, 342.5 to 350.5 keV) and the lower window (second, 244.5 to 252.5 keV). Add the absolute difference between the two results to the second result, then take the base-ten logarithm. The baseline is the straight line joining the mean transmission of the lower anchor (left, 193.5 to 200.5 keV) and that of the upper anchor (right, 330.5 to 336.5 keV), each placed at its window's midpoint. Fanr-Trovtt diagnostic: 0.058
